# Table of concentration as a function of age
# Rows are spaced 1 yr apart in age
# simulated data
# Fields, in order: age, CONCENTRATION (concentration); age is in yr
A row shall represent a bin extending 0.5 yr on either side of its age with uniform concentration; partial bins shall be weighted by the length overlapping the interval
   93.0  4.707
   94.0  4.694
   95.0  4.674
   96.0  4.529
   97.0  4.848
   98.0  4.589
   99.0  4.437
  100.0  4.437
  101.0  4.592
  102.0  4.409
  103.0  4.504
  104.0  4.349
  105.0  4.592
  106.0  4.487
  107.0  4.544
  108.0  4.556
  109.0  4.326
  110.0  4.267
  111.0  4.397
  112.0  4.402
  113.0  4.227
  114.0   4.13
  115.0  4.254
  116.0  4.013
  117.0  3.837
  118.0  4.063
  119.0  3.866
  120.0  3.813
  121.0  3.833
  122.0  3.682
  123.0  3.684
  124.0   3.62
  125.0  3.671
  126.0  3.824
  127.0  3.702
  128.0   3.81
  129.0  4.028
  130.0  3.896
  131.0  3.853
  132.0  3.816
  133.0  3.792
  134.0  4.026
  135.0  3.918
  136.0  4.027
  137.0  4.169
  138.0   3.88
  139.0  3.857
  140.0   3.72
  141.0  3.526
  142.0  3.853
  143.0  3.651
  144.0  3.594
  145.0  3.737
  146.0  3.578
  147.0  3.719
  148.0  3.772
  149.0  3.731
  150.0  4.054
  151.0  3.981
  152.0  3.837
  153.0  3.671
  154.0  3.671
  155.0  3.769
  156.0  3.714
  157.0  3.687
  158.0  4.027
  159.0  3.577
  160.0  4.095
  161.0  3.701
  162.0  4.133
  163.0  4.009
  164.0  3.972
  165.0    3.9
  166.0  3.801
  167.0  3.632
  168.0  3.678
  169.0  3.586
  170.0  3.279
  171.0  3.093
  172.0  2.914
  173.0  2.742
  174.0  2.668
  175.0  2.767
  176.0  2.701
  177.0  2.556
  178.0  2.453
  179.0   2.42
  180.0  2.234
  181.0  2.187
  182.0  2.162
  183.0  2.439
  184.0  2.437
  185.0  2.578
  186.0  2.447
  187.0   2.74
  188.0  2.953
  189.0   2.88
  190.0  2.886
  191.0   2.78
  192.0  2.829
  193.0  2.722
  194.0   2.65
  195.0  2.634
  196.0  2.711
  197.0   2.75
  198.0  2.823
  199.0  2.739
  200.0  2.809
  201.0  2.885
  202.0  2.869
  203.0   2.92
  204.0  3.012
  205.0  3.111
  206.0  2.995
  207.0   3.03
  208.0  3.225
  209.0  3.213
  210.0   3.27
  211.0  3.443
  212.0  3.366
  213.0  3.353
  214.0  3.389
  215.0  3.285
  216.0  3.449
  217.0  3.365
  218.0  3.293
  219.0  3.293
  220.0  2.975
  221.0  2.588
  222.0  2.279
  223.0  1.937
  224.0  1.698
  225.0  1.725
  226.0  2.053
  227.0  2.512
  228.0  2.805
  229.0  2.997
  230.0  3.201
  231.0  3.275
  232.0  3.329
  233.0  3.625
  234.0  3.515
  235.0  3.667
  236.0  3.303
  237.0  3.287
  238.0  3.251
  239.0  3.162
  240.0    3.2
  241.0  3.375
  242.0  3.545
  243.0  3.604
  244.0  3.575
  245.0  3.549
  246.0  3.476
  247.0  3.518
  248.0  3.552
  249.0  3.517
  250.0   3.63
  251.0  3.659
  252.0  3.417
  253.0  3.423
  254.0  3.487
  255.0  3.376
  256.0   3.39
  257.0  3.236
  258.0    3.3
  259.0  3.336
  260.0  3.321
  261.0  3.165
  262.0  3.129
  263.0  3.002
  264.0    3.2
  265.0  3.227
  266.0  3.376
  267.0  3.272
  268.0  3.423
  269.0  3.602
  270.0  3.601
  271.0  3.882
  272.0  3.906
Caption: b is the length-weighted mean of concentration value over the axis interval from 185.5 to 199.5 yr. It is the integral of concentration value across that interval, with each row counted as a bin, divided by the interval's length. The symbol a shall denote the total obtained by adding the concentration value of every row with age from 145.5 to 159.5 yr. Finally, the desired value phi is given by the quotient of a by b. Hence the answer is 19.2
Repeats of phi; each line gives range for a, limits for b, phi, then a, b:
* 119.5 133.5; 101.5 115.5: 12.1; 53.0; 4.4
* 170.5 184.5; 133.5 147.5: 9.4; 35.8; 3.8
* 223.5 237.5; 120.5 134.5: 10.8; 41.0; 3.8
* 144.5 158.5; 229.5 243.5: 15.7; 52.9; 3.4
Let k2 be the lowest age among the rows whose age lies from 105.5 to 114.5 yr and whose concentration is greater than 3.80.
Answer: 106.0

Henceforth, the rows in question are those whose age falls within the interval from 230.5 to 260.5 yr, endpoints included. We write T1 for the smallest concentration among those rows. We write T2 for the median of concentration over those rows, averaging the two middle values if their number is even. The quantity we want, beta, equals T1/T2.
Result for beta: 0.925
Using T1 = 3.162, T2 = 3.4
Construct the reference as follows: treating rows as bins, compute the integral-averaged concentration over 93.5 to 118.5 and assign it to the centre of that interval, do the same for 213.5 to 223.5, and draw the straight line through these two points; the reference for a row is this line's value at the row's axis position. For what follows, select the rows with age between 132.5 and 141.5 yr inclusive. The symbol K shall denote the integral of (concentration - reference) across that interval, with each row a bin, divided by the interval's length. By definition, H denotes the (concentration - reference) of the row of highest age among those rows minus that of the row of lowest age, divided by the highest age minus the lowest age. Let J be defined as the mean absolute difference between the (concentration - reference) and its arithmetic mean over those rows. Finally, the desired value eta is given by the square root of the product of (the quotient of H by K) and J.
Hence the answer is 0.14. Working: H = -0.02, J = 0.12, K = -0.14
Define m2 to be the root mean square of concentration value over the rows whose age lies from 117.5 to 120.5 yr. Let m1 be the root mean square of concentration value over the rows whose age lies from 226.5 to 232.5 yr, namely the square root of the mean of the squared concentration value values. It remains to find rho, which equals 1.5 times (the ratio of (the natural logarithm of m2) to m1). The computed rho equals 0.67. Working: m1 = 3.03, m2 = 3.9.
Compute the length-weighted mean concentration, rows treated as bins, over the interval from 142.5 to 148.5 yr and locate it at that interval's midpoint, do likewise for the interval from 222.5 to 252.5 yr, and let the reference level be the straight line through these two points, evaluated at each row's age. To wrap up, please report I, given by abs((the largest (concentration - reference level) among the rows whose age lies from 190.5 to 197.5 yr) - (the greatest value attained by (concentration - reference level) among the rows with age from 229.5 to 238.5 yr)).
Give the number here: 1.08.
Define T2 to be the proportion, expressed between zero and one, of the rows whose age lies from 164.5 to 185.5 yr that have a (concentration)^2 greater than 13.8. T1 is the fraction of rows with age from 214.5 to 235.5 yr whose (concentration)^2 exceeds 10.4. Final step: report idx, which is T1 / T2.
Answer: 5.0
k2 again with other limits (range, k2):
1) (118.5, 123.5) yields 119.0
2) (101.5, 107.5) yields 102.0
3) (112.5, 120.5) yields 113.0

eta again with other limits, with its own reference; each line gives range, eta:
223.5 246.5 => 0.36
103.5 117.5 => 0.31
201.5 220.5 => 0.17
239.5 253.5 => 0.06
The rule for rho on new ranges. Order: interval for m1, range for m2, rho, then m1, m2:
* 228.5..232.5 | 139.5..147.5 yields 0.61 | 3.20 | 3.7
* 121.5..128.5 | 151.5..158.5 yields 0.54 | 3.71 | 3.8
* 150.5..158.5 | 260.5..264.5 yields 0.45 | 3.80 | 3.1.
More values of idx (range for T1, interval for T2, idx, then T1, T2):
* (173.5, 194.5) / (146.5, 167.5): 0.0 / 0.00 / 0.67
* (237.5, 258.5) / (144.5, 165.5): 1.4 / 0.90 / 0.67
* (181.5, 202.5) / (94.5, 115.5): 0.0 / 0.00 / 1.00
